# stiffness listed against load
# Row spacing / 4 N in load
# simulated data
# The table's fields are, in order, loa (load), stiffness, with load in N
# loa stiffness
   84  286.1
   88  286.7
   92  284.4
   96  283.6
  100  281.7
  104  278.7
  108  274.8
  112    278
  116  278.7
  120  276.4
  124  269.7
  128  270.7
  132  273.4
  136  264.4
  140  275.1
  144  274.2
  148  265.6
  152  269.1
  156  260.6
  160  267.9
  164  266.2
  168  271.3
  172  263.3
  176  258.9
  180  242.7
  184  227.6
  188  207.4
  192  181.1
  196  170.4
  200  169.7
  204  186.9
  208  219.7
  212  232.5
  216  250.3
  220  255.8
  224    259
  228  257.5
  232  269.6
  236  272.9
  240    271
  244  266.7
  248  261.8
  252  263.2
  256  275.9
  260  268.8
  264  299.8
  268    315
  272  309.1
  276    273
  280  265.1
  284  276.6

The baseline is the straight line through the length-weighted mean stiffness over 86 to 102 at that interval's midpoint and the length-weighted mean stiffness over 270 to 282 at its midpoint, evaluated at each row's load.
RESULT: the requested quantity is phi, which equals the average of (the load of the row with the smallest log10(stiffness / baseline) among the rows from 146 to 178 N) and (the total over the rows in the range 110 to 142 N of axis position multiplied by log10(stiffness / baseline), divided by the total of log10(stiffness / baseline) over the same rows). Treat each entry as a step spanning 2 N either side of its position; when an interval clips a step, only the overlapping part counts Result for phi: 152.2 N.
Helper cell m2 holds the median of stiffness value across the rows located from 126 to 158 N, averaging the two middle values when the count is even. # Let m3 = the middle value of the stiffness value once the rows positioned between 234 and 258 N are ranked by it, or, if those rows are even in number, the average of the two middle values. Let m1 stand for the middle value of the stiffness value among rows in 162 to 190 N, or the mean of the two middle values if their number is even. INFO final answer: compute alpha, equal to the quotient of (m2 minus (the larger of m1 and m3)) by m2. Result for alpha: 0.004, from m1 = 259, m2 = 270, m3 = 269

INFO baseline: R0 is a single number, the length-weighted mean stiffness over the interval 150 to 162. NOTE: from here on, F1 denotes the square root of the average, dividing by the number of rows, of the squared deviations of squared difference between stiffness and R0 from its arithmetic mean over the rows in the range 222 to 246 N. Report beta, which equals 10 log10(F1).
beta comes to 14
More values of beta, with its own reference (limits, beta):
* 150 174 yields 11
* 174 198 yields 35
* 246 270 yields 30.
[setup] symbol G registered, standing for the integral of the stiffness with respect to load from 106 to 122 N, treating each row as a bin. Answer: 4432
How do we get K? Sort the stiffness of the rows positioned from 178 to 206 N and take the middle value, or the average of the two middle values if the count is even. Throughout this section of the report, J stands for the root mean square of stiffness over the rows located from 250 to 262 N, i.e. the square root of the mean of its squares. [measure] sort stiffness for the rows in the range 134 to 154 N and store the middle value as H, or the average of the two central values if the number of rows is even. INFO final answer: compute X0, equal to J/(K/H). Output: 388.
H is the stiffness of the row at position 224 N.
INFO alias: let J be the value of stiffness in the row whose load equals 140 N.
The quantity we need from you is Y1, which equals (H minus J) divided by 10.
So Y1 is -1.6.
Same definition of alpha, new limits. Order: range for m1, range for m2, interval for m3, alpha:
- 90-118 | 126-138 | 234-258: -0.030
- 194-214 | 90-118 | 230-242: 0.028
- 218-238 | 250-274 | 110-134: 0.045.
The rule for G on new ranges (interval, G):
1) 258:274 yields 4771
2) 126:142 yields 4334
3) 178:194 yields 3435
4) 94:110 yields 4475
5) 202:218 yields 3558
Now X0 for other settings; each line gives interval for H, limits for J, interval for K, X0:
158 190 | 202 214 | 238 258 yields 209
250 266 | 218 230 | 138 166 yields 262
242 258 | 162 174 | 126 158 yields 262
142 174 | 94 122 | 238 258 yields 279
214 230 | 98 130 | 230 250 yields 263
